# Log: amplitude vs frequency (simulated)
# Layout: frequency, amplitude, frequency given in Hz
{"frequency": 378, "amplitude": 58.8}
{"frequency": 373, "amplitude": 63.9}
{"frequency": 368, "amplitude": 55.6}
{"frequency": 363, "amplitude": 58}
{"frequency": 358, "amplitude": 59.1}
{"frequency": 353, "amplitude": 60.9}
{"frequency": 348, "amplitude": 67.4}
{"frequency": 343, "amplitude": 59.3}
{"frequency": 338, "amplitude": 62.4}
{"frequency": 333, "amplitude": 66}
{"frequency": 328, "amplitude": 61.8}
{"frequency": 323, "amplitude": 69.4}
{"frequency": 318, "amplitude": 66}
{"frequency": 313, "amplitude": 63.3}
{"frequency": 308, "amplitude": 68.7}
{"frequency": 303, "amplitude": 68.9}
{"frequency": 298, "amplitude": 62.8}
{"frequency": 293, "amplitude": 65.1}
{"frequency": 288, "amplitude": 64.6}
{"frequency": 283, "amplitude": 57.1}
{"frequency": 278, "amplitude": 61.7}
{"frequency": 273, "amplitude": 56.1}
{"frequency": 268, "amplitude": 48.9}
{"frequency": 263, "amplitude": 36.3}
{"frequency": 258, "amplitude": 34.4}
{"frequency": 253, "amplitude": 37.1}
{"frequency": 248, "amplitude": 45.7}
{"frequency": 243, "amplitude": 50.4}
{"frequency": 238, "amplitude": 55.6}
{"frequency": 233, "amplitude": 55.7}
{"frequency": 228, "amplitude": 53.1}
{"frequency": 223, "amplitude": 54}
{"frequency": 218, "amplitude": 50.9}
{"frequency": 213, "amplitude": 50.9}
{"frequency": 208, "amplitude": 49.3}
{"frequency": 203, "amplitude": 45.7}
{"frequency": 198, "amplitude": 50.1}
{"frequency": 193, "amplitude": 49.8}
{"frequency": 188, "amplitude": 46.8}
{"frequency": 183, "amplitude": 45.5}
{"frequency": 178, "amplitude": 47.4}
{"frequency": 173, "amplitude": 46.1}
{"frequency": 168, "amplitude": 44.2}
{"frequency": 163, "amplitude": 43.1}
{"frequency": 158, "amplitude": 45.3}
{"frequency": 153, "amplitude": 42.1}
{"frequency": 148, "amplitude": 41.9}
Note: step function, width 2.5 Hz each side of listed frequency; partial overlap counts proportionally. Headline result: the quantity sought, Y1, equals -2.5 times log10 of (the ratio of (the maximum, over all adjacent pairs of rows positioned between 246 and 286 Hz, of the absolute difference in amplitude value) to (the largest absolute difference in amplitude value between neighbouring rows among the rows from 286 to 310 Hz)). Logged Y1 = -0.8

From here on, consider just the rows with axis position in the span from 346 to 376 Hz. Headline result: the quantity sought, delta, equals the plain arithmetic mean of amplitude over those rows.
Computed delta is 61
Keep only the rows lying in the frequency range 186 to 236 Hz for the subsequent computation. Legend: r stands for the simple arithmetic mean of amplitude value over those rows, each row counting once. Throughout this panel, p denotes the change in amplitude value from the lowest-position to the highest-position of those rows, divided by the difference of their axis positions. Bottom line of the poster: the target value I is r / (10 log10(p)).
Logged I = -7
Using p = 0.20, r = 51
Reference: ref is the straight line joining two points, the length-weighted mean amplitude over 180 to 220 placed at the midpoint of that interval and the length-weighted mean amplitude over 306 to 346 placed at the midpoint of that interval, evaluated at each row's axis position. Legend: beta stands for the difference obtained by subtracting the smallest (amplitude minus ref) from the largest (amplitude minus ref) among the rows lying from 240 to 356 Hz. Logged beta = 29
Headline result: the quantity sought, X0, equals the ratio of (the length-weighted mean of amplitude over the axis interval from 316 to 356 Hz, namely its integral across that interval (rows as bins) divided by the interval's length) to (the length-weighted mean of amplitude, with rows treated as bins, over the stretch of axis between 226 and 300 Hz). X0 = 1.23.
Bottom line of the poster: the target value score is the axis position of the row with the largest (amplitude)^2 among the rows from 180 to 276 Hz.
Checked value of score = 273 Hz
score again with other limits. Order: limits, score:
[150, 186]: 178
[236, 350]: 323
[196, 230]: 223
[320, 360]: 323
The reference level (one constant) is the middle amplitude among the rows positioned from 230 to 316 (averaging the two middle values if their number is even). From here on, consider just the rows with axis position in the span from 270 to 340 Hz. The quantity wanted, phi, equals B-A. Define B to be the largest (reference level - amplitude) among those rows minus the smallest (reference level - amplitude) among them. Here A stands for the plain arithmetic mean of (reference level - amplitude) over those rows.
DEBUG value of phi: 21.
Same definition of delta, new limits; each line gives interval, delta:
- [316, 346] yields 64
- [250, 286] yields 47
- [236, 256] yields 47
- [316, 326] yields 68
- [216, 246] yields 53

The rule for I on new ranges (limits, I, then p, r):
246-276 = -11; 0.42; 43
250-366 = -8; 0.19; 59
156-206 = -2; 0.01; 46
